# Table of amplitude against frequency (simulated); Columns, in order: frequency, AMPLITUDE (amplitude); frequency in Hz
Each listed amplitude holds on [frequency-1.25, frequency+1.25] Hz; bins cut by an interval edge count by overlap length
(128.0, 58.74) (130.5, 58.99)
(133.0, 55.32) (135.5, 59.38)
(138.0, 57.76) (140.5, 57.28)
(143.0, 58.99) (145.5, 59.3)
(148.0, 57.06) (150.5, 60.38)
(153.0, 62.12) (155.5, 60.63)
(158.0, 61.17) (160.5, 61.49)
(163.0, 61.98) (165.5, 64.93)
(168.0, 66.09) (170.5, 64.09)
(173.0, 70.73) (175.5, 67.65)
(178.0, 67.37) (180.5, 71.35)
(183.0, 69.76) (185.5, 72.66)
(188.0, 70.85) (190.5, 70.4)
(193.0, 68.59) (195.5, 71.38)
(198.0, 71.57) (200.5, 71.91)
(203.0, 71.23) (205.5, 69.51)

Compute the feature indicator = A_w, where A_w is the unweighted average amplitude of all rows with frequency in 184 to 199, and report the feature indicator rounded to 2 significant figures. 71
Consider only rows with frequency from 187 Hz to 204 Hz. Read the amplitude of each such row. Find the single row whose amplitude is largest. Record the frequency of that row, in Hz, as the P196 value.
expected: 200.5 Hz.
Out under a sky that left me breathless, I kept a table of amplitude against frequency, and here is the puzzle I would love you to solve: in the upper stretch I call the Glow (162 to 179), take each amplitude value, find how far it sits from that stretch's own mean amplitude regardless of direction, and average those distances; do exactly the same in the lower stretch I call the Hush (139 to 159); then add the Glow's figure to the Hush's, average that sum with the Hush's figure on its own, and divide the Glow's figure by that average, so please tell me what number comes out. 0.8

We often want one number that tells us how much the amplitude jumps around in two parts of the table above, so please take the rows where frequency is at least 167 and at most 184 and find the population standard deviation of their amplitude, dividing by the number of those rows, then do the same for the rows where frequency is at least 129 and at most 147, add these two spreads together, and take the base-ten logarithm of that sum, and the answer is 0.58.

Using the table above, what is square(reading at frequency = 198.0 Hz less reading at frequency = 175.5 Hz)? 15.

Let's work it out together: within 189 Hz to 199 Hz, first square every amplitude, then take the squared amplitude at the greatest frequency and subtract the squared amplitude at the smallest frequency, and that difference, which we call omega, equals 166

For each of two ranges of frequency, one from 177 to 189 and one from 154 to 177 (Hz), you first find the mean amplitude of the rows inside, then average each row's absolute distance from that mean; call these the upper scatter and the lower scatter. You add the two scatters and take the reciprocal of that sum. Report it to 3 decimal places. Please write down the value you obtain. 0.240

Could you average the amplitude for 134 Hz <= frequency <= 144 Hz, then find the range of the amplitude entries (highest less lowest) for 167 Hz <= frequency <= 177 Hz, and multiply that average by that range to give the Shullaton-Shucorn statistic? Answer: 387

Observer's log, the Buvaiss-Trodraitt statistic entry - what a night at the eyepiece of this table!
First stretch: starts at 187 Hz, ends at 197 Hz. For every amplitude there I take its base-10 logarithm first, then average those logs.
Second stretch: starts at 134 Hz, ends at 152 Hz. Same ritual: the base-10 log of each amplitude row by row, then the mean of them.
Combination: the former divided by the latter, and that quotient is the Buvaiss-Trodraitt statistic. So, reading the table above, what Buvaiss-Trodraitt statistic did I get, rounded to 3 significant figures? 1.04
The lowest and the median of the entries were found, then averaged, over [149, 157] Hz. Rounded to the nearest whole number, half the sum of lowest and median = 61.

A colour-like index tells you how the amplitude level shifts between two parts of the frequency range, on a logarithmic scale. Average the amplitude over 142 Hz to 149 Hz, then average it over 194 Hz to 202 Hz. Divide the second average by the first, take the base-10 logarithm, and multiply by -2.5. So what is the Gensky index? -0.22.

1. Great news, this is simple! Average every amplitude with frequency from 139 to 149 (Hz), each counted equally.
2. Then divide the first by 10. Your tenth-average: 5.8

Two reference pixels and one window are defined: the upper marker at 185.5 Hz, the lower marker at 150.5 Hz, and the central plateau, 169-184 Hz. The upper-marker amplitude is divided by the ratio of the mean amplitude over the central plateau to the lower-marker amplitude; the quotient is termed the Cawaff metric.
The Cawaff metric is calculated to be 64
